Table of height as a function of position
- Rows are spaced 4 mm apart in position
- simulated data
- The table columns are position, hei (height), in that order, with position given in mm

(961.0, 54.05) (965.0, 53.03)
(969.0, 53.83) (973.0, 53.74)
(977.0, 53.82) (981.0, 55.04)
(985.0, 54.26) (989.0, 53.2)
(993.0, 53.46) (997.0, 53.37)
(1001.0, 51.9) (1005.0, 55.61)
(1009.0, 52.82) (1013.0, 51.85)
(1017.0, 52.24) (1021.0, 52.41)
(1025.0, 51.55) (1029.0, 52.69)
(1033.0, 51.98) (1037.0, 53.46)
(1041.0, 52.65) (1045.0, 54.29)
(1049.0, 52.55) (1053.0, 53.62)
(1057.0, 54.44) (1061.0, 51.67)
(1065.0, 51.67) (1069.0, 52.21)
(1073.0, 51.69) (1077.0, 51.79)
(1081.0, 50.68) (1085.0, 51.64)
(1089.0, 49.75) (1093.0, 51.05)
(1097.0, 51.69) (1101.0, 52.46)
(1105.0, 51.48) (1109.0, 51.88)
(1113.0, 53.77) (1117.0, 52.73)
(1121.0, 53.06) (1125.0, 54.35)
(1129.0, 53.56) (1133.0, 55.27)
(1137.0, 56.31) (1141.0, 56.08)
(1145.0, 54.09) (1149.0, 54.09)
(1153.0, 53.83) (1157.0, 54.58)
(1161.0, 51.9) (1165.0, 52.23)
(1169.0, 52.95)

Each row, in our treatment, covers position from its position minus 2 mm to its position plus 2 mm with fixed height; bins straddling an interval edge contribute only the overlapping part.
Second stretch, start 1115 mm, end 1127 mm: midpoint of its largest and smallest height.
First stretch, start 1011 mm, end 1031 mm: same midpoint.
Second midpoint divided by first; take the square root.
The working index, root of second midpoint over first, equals 1.01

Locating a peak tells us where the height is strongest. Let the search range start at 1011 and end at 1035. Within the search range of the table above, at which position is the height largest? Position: 1029.0 mm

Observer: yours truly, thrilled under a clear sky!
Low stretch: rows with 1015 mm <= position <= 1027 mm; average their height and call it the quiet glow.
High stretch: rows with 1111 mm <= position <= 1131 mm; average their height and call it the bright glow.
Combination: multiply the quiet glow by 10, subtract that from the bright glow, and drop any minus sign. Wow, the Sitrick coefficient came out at 467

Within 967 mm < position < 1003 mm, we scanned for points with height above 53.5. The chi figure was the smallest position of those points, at 969.0 mm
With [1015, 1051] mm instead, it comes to 1045.0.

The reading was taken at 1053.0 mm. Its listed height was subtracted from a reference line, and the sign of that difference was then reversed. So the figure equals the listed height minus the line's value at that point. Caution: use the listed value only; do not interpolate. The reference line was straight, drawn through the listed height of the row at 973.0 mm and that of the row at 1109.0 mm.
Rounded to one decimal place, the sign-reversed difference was 1.0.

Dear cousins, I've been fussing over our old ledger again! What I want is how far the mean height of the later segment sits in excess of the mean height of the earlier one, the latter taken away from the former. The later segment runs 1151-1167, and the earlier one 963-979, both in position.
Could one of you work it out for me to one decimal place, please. -0.5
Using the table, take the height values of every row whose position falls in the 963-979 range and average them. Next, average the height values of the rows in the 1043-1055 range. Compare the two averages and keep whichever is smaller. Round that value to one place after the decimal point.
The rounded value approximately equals 53.5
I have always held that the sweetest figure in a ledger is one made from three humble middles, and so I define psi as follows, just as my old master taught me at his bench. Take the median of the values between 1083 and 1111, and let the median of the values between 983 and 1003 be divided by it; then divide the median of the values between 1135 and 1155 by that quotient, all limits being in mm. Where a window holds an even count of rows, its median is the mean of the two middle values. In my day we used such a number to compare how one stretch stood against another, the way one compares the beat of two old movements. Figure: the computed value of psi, 52.3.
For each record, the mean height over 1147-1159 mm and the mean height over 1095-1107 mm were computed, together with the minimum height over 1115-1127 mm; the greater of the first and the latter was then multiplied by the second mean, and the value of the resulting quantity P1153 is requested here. 2810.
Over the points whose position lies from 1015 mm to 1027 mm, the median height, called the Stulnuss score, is 52.2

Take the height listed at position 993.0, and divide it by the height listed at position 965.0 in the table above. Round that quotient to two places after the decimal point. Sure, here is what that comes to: 1.01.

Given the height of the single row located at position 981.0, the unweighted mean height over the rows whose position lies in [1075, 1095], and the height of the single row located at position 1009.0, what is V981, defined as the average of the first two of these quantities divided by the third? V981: 1.00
